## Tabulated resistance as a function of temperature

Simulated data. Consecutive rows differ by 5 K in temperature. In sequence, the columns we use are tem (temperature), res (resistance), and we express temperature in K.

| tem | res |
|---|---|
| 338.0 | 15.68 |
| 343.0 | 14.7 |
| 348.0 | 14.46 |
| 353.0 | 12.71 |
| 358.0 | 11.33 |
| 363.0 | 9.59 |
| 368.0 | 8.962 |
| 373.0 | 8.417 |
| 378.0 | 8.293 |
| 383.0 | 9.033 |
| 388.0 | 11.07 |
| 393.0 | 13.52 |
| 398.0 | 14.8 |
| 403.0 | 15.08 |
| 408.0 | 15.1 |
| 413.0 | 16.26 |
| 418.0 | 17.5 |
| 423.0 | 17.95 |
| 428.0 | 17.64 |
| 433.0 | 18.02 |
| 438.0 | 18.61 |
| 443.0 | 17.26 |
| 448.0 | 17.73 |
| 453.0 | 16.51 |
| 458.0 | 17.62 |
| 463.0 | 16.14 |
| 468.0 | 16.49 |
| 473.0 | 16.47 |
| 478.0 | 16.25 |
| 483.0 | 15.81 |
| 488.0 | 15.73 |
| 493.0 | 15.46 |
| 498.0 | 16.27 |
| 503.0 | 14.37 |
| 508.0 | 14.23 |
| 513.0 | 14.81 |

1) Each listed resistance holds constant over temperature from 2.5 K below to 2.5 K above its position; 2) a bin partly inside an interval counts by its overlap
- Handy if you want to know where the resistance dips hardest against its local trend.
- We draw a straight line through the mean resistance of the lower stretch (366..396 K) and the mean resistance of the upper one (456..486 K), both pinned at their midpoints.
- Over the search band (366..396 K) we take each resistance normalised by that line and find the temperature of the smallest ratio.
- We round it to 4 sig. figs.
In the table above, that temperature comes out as 378.0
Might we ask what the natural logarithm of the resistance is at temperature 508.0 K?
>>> 2.66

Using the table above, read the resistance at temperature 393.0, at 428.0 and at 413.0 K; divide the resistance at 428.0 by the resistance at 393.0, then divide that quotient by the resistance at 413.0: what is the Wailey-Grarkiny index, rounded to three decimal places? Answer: 0.080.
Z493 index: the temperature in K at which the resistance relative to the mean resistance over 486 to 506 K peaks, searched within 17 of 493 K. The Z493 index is 498.0 K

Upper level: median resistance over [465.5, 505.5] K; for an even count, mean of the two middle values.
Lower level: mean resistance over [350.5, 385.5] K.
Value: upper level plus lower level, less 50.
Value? -24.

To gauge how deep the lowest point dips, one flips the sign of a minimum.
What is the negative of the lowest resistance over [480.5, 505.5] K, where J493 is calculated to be -14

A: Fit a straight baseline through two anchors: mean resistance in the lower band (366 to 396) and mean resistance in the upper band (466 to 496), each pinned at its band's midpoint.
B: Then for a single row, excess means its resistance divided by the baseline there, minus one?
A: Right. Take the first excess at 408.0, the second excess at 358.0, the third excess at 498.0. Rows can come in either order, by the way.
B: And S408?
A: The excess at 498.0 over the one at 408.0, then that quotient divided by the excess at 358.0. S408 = 0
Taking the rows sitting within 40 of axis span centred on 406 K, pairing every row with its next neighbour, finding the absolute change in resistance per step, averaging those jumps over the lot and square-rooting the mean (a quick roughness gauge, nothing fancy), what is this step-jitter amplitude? 0.99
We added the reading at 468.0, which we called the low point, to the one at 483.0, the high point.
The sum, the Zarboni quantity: 32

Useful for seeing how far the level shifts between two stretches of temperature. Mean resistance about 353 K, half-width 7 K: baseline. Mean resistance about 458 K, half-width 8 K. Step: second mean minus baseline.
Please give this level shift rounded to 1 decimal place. 3.9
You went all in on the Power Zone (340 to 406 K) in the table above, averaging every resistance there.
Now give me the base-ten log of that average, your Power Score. 1.07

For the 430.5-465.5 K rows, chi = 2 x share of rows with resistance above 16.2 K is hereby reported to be 1.7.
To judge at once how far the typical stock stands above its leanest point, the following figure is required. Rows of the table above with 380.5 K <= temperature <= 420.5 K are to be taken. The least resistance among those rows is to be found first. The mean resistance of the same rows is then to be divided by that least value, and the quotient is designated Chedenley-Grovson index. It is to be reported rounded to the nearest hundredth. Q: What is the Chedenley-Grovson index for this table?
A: 1.55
